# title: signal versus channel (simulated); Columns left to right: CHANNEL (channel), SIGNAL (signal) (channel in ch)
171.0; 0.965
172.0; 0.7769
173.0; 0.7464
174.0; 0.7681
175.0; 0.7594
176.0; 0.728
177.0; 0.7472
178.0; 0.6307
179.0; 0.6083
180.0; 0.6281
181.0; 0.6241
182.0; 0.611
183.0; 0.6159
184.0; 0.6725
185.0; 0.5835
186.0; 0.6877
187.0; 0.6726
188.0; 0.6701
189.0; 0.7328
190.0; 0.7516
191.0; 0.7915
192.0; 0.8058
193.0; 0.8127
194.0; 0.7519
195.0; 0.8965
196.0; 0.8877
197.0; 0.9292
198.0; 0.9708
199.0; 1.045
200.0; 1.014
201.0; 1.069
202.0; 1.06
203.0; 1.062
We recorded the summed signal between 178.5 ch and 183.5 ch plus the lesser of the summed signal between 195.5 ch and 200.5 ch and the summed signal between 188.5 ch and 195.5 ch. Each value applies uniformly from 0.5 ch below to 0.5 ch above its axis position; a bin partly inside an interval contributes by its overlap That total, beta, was 7.9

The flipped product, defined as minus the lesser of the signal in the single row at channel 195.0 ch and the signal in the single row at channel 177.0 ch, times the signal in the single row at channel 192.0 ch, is -0.60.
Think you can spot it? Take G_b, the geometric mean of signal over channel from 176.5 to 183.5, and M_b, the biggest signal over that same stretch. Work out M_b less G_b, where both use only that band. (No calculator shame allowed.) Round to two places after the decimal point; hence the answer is 0.11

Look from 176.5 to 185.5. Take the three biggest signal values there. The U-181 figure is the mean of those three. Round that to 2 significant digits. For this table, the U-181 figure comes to 0.68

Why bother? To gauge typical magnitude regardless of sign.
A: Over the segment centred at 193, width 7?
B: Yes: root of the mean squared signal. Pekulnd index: 0.82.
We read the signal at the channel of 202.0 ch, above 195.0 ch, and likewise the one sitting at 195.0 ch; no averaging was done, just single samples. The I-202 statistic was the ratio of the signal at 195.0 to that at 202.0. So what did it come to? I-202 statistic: 0.85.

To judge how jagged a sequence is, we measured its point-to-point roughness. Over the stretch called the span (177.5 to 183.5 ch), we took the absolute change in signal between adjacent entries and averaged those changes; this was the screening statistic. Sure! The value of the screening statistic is 0.013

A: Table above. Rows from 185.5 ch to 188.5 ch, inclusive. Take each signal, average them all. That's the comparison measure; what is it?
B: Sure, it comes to 0.68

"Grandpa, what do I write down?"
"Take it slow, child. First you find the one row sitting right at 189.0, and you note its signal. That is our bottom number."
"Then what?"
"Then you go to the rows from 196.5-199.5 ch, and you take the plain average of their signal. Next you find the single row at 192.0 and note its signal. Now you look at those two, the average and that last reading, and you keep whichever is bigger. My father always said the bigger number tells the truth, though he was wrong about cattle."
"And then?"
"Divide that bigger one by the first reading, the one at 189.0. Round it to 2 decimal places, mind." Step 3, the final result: 1.34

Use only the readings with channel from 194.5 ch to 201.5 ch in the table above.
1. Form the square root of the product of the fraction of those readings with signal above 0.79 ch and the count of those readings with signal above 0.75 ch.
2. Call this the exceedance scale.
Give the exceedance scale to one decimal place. 2.6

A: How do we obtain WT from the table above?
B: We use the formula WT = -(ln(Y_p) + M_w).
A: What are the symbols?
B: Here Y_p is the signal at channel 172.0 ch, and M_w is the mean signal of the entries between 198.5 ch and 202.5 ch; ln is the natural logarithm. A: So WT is -0.79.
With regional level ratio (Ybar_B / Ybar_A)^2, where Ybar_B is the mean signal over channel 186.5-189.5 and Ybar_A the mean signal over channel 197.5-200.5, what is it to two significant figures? 0.47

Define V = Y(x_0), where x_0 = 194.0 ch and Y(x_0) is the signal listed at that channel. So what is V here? 0.7519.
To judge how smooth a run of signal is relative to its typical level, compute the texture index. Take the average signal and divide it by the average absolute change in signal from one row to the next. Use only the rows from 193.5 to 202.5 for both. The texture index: 19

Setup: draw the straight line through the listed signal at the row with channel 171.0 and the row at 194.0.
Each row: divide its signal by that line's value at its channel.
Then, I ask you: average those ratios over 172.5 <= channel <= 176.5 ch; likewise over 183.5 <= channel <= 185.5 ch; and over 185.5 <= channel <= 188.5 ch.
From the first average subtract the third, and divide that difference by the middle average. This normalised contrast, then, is -0.032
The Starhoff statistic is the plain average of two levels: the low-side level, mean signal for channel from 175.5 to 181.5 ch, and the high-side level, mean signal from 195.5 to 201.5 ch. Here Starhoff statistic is 0.82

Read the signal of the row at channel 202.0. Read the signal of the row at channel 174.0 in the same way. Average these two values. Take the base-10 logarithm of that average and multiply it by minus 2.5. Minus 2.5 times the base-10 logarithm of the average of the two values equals 0.10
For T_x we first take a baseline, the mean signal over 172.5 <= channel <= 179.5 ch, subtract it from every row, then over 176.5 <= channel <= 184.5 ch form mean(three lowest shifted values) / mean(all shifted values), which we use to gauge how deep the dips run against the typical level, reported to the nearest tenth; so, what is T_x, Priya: 1.4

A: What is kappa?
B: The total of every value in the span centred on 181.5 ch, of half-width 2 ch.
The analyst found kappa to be 2.5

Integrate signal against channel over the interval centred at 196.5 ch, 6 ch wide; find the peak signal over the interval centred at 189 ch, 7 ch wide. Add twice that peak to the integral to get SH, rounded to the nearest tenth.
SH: 7.1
